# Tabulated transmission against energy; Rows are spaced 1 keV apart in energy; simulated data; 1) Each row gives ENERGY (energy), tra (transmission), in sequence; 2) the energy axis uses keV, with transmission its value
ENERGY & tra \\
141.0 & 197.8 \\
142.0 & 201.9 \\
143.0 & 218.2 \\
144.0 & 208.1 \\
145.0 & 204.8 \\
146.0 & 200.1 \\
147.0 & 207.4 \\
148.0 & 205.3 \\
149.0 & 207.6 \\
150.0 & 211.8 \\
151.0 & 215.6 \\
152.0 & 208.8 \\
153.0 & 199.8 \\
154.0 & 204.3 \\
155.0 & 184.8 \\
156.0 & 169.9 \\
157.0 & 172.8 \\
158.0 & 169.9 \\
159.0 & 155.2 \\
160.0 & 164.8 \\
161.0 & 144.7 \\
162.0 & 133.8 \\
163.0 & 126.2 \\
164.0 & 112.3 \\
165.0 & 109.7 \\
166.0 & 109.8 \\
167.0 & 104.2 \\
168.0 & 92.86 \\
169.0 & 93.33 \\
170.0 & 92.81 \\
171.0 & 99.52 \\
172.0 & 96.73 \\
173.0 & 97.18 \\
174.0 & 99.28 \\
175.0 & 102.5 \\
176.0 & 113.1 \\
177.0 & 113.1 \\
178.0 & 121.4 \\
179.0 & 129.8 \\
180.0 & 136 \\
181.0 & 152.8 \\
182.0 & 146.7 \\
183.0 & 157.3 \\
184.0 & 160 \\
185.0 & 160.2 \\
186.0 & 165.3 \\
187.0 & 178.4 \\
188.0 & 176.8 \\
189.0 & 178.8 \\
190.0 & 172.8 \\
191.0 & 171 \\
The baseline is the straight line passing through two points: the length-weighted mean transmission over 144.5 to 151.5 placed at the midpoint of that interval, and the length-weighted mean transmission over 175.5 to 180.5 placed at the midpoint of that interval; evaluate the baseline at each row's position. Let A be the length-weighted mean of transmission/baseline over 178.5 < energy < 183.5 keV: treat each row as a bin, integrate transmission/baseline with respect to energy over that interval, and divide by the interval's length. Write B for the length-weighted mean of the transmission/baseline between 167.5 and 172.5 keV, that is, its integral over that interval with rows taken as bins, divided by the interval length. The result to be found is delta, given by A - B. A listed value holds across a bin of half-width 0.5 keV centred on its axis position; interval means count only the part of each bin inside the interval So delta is 0.6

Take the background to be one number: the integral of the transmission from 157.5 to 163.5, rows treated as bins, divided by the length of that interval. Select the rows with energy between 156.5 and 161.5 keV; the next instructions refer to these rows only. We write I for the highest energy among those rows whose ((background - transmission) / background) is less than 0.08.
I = 161.0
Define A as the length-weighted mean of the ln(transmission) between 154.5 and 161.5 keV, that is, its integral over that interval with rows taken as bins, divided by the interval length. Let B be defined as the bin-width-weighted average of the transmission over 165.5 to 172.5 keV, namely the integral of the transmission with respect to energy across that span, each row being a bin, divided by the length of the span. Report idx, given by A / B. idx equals 0.052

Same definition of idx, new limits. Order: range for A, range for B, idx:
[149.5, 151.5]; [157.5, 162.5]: 0.035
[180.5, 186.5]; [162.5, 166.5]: 0.044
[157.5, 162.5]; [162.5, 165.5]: 0.043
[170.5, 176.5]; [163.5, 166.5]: 0.042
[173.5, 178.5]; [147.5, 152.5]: 0.022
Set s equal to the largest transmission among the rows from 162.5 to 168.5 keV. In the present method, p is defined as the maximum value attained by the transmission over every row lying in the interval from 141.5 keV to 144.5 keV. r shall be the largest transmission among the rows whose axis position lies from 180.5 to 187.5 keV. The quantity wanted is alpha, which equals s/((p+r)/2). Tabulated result 0.64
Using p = 218.2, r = 178.4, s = 126.2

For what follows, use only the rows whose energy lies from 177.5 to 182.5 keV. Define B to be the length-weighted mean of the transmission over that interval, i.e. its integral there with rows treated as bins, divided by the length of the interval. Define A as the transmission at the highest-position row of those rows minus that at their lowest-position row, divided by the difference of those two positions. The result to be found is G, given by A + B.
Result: 144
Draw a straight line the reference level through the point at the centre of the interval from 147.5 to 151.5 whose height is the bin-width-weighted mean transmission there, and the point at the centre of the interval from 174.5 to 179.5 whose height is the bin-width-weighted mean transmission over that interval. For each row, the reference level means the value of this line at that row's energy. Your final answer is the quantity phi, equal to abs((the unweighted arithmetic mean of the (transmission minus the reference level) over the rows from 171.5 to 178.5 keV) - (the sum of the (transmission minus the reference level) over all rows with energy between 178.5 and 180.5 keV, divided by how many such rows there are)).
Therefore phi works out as 42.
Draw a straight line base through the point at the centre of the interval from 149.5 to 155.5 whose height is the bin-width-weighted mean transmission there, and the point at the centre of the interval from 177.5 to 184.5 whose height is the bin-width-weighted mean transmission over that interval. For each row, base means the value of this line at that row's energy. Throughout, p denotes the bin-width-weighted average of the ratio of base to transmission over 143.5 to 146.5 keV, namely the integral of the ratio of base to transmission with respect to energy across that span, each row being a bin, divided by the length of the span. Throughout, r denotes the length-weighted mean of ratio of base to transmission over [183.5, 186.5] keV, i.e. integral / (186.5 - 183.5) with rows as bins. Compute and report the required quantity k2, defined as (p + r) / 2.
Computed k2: 0.96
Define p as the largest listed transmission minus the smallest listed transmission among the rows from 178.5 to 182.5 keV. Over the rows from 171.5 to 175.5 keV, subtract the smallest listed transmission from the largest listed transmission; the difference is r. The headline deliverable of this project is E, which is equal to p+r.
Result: 29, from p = 23.0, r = 5.8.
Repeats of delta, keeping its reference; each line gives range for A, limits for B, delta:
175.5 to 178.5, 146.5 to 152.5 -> -0.1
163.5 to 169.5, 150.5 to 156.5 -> -0.4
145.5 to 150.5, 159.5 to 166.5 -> 0.2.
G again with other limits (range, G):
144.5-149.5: 206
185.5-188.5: 179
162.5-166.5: 109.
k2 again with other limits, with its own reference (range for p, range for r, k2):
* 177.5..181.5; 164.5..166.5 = 1.35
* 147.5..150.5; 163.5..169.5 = 1.35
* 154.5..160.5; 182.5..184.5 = 1.01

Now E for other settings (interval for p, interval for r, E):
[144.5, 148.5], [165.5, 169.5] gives 24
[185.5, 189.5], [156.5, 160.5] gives 31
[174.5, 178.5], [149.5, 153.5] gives 35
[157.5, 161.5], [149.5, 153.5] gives 41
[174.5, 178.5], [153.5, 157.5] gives 53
